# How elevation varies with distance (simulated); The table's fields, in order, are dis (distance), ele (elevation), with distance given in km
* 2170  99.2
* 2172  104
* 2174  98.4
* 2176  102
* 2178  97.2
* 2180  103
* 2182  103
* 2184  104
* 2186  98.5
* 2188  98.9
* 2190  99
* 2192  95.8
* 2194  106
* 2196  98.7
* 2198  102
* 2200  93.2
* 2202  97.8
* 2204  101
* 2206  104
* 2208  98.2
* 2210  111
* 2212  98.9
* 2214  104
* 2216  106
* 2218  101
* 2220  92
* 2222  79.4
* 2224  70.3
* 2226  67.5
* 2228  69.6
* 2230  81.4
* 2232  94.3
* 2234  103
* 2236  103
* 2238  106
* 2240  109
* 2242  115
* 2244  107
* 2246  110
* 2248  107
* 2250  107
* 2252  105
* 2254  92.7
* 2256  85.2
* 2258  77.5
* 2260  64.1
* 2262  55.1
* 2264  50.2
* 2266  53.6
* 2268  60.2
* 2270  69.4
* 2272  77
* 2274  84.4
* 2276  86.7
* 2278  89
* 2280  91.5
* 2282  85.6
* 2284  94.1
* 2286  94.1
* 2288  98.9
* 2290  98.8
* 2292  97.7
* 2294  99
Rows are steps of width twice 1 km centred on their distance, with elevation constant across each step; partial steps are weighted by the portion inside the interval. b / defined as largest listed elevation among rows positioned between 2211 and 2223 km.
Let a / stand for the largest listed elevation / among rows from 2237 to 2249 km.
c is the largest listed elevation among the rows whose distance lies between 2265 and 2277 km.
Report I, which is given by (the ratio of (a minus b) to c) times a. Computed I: 12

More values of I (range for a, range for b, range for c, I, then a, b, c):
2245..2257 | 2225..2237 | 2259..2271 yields 11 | 110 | 103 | 69.4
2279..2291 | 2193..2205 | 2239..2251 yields -6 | 98.9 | 106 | 115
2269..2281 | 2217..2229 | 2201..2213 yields -8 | 91.5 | 101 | 111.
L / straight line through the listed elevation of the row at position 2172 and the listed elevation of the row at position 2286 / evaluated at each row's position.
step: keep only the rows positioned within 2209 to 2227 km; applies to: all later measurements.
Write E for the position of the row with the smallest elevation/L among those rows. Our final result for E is 2226 km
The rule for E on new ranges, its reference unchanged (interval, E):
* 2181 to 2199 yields 2192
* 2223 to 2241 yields 2226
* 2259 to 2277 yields 2264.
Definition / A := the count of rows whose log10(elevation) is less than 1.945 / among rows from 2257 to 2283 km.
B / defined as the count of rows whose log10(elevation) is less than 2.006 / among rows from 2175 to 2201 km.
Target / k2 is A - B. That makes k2 4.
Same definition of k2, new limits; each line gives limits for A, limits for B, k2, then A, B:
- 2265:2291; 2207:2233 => -3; 7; 10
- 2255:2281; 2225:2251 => 7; 11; 4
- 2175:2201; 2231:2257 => -3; 0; 3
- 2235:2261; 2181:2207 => -5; 3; 8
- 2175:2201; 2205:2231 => -9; 0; 9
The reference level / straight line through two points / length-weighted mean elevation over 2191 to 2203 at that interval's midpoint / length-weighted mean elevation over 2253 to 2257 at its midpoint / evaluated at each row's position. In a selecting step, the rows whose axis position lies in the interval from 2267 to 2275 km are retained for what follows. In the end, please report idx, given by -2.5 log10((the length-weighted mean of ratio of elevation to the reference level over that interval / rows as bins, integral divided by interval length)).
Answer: 0.18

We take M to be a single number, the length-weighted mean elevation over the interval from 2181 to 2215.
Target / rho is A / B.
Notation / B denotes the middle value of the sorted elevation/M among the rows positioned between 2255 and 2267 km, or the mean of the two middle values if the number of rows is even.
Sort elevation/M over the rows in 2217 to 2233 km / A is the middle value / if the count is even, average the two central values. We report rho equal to 1.35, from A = 0.80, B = 0.59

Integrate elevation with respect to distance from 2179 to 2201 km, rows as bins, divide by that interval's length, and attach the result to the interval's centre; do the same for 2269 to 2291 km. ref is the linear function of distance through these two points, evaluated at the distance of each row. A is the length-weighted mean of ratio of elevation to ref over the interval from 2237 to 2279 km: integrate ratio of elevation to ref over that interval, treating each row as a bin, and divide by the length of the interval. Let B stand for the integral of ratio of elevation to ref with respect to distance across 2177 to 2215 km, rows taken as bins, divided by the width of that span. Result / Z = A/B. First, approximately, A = 0.94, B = 1.01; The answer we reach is 0.93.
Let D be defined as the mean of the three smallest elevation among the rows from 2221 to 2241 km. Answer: 69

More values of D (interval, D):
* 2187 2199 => 98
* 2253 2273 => 53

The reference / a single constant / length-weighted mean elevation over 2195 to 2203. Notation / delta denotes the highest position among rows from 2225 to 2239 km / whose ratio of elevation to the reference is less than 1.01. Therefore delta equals 2232 km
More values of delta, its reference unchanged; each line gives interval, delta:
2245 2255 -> 2254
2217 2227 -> 2226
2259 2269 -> 2268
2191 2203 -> 2202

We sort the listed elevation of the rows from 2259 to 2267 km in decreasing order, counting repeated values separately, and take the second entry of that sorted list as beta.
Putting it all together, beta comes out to 55.1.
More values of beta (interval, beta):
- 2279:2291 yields 98.8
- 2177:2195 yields 104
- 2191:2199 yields 102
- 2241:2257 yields 110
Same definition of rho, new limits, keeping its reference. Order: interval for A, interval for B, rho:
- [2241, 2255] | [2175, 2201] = 1.08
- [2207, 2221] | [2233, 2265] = 0.97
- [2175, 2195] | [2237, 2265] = 0.95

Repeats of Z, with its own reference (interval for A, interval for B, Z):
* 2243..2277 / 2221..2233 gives 1.11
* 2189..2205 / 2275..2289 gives 0.96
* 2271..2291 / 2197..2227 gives 1.05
